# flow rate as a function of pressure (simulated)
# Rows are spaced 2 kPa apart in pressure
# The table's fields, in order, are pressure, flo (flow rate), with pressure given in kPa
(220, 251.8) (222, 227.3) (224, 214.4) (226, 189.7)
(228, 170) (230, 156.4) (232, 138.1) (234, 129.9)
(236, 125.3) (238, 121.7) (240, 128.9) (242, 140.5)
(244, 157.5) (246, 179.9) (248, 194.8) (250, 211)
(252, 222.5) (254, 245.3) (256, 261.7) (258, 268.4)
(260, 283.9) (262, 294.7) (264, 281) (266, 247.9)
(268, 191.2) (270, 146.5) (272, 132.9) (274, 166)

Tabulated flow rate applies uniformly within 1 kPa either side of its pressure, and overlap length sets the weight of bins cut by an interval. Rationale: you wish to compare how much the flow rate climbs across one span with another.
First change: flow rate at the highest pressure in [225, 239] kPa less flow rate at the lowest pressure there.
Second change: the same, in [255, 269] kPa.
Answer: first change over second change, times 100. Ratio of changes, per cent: 96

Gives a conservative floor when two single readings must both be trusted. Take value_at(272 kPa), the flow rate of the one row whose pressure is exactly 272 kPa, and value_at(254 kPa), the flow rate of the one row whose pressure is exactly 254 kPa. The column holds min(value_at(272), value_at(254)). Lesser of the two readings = 133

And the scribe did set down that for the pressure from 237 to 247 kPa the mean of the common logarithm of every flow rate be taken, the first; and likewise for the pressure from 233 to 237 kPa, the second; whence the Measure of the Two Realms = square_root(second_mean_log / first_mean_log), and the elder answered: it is 0.99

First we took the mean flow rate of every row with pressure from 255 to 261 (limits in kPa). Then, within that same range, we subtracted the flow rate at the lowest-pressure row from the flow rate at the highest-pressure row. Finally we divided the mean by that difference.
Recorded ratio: 12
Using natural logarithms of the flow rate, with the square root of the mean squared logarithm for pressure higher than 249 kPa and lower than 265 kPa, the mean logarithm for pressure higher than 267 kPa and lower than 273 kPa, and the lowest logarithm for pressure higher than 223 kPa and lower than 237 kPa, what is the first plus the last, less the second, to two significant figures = 5.3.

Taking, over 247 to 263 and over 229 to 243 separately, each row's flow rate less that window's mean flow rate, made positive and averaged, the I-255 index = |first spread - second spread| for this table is 20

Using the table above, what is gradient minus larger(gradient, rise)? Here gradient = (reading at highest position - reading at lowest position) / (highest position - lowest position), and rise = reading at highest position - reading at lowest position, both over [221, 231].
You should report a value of 0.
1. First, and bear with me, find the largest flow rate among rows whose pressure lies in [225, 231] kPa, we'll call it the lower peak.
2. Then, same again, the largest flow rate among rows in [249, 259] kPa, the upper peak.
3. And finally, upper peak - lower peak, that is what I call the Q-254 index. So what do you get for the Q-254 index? 79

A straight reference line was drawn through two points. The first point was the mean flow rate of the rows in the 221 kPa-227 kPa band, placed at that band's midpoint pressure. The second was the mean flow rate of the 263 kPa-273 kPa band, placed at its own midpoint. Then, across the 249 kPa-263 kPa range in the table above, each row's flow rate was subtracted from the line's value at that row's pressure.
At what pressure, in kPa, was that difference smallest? 262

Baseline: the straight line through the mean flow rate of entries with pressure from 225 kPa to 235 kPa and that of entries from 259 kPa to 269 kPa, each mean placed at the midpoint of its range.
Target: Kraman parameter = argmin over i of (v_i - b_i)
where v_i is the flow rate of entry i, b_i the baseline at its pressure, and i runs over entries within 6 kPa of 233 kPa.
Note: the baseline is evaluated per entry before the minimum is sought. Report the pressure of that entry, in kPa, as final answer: 238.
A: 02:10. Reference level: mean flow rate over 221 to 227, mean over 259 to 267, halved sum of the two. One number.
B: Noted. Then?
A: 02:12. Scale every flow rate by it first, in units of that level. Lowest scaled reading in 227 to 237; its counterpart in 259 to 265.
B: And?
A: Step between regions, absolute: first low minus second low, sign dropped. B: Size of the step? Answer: 0.64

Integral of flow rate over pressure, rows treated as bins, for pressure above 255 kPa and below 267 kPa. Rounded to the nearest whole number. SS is 3275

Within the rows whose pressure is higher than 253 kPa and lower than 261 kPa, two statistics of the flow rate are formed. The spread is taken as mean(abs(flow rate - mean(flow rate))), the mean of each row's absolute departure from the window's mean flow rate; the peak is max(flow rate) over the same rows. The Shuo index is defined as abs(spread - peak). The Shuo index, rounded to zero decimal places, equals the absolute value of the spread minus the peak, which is 273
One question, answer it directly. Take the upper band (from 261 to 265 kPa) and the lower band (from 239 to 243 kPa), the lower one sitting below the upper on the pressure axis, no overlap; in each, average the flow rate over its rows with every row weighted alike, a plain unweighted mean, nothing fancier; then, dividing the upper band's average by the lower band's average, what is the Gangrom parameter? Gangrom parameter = 2.14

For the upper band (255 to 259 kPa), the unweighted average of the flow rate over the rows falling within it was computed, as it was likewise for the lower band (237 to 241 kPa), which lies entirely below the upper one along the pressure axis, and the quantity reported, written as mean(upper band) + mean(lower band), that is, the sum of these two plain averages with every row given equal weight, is 390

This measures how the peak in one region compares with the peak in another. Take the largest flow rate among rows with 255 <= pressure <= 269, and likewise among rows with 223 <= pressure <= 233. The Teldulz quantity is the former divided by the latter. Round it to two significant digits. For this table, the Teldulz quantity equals 1.4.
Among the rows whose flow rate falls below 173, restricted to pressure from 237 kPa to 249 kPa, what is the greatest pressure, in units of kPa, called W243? 244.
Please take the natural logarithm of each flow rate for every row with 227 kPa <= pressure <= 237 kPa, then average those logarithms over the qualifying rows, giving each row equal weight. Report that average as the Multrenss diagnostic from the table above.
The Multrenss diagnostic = 4.96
